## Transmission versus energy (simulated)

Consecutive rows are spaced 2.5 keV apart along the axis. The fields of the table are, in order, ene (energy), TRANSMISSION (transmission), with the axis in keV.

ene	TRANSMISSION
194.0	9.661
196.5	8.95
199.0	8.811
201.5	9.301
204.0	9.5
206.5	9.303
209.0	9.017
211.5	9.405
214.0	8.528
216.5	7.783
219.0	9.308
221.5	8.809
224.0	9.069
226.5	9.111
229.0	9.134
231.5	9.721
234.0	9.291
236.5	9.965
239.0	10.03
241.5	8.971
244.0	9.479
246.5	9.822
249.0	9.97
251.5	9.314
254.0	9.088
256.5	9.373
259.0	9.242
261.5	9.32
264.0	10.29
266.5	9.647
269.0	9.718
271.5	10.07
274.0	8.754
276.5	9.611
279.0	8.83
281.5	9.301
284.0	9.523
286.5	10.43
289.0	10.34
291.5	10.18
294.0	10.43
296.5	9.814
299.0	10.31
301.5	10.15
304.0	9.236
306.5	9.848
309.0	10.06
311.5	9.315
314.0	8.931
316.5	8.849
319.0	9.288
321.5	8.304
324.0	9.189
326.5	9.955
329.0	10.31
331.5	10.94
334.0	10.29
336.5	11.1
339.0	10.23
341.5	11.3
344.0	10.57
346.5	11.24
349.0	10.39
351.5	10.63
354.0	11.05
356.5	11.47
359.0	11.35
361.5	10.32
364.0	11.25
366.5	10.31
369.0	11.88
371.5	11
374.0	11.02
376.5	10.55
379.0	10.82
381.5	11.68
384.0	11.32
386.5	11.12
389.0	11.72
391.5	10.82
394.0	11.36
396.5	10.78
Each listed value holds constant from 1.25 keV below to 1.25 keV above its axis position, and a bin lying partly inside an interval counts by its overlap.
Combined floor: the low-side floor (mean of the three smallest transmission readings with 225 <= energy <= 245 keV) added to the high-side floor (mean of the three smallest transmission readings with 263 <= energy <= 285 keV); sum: 18.0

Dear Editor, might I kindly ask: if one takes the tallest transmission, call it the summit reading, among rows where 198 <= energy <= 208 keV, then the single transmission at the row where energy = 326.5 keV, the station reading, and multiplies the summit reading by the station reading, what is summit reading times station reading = 95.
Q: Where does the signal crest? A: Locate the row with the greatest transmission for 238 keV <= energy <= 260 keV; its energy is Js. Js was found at 239.0 keV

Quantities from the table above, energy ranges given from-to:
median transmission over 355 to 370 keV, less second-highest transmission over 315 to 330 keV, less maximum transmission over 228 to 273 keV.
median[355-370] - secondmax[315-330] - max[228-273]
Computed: -8.9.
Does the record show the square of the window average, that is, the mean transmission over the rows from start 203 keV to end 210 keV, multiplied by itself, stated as 86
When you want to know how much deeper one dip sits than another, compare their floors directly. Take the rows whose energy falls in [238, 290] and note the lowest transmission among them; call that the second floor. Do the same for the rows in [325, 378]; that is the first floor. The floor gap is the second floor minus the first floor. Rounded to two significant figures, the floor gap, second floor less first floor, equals -1.2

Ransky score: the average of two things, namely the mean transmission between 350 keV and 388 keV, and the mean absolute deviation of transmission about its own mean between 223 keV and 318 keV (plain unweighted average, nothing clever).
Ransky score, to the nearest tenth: 5.7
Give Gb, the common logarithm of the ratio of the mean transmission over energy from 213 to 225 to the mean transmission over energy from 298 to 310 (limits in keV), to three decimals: -0.057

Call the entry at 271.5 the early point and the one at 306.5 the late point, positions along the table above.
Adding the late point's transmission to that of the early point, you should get 19.9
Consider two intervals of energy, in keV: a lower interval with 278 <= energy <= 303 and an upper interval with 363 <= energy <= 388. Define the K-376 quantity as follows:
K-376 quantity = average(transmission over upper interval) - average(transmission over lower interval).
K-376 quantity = 1.16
